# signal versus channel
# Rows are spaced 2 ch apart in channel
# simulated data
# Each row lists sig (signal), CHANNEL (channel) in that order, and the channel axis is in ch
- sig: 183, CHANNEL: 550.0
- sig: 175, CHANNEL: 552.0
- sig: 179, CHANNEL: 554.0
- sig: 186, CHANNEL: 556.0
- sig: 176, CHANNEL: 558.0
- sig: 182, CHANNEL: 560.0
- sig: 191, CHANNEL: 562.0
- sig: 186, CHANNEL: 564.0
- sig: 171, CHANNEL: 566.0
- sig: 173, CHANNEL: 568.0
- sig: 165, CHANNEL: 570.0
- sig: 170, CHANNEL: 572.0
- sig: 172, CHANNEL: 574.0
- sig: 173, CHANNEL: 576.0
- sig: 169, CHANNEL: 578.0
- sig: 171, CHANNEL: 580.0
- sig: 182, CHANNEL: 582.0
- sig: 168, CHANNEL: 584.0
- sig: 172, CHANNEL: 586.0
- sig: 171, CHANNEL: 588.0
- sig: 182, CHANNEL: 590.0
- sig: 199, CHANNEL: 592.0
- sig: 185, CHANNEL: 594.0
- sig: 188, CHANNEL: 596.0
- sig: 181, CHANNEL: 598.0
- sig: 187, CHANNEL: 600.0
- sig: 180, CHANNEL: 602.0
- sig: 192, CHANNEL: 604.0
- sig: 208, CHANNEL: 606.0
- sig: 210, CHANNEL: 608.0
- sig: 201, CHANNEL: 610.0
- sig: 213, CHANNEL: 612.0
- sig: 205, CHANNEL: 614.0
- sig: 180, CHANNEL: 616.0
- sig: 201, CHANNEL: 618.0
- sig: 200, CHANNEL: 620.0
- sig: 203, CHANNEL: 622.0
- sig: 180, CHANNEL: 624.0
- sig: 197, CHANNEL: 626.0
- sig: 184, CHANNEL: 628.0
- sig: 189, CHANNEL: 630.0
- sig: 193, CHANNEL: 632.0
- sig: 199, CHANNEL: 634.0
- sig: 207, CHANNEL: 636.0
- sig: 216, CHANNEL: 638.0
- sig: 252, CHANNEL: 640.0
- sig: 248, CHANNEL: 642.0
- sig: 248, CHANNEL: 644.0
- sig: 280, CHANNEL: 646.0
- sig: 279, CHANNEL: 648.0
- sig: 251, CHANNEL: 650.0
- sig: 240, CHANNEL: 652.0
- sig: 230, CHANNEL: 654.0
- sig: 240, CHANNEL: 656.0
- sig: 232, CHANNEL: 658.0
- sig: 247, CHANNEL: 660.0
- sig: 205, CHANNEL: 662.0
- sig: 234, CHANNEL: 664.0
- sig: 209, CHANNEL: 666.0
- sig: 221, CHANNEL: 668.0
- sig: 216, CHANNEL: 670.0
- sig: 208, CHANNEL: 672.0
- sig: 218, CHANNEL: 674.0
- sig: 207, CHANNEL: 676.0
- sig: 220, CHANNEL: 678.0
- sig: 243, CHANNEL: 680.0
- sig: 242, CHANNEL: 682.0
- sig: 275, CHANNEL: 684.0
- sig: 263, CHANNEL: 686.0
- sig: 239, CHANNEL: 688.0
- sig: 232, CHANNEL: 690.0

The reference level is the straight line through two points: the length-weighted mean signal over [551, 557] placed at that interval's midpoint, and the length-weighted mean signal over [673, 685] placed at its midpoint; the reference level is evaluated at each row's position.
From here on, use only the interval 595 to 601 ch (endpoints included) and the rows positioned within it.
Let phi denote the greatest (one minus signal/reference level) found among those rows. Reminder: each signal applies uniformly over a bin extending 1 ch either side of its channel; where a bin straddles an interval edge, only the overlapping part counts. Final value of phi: 0.09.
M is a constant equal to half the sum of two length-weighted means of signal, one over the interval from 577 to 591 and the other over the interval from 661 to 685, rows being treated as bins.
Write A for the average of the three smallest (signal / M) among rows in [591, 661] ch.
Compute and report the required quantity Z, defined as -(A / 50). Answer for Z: -0.018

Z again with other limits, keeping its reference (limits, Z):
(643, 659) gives -0.023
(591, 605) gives -0.018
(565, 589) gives -0.017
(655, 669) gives -0.021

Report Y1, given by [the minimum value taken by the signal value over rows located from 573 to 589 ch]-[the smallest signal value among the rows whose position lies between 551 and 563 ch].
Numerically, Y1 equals -7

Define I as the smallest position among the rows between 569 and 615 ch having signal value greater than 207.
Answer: 606.0 ch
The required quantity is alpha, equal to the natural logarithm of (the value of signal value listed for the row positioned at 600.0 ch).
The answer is 5.23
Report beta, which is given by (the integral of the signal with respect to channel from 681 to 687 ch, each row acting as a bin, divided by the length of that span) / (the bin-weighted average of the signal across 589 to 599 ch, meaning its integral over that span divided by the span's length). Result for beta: 1.4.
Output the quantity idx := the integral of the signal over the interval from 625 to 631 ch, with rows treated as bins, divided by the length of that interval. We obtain 190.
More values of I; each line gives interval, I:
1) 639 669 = 640.0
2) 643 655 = 644.0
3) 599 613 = 606.0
